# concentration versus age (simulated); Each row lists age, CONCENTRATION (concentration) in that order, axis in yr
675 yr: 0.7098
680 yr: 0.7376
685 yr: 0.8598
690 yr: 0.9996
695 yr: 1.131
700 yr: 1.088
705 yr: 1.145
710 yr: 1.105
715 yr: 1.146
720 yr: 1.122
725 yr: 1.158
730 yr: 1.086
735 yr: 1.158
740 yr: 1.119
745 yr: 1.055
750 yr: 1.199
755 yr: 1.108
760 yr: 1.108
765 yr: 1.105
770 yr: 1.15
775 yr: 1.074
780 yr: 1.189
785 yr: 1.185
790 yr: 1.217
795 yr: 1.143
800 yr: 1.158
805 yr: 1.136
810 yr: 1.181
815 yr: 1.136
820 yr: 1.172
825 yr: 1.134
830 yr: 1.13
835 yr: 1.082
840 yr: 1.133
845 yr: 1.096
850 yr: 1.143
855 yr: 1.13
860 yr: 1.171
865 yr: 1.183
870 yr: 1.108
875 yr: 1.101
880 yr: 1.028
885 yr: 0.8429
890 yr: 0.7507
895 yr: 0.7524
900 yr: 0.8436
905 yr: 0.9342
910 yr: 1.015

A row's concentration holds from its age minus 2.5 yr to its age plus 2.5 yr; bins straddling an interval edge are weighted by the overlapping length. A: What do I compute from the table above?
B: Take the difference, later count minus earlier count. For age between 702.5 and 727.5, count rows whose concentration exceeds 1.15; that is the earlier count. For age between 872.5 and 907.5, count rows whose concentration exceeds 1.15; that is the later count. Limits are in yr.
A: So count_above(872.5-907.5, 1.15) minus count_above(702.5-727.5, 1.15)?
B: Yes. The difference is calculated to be -1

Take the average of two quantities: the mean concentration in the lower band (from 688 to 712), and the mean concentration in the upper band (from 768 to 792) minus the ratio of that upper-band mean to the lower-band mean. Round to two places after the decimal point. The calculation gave 0.60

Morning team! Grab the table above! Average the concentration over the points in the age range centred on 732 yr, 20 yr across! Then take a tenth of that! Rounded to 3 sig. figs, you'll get 0.113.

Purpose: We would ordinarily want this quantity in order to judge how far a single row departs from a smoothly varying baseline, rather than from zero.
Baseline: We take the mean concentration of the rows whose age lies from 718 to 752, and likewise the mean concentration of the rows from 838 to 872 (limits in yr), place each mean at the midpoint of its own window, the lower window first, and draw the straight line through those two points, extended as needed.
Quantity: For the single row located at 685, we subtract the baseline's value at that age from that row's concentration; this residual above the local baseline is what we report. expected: -0.26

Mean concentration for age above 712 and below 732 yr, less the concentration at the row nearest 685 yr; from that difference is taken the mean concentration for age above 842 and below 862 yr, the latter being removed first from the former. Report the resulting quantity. -0.87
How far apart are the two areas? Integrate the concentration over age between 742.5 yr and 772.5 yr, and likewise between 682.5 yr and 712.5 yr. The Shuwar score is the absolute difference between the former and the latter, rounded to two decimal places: 1.98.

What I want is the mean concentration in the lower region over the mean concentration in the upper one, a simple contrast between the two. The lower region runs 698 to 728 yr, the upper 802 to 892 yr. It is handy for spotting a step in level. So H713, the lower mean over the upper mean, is 1.03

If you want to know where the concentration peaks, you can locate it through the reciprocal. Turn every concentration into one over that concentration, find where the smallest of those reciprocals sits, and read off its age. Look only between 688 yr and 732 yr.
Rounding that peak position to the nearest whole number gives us 725 yr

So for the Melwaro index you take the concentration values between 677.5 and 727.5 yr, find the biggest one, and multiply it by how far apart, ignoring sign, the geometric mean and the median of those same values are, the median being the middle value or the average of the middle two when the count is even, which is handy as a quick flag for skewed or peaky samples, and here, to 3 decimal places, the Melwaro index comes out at 0.086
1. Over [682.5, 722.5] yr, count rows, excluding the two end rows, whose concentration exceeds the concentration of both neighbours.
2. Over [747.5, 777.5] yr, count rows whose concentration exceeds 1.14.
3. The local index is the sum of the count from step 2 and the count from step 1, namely 5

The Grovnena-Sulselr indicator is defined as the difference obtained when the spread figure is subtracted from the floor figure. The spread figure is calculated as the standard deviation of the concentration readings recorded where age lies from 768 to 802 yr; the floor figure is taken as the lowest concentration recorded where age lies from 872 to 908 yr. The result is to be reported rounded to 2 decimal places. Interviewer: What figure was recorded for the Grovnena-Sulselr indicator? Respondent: 0.71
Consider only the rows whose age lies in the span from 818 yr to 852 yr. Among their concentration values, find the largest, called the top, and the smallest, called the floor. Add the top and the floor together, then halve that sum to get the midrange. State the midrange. 1.127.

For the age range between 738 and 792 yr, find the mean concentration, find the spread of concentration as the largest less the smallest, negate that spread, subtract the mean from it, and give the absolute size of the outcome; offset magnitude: 1.30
